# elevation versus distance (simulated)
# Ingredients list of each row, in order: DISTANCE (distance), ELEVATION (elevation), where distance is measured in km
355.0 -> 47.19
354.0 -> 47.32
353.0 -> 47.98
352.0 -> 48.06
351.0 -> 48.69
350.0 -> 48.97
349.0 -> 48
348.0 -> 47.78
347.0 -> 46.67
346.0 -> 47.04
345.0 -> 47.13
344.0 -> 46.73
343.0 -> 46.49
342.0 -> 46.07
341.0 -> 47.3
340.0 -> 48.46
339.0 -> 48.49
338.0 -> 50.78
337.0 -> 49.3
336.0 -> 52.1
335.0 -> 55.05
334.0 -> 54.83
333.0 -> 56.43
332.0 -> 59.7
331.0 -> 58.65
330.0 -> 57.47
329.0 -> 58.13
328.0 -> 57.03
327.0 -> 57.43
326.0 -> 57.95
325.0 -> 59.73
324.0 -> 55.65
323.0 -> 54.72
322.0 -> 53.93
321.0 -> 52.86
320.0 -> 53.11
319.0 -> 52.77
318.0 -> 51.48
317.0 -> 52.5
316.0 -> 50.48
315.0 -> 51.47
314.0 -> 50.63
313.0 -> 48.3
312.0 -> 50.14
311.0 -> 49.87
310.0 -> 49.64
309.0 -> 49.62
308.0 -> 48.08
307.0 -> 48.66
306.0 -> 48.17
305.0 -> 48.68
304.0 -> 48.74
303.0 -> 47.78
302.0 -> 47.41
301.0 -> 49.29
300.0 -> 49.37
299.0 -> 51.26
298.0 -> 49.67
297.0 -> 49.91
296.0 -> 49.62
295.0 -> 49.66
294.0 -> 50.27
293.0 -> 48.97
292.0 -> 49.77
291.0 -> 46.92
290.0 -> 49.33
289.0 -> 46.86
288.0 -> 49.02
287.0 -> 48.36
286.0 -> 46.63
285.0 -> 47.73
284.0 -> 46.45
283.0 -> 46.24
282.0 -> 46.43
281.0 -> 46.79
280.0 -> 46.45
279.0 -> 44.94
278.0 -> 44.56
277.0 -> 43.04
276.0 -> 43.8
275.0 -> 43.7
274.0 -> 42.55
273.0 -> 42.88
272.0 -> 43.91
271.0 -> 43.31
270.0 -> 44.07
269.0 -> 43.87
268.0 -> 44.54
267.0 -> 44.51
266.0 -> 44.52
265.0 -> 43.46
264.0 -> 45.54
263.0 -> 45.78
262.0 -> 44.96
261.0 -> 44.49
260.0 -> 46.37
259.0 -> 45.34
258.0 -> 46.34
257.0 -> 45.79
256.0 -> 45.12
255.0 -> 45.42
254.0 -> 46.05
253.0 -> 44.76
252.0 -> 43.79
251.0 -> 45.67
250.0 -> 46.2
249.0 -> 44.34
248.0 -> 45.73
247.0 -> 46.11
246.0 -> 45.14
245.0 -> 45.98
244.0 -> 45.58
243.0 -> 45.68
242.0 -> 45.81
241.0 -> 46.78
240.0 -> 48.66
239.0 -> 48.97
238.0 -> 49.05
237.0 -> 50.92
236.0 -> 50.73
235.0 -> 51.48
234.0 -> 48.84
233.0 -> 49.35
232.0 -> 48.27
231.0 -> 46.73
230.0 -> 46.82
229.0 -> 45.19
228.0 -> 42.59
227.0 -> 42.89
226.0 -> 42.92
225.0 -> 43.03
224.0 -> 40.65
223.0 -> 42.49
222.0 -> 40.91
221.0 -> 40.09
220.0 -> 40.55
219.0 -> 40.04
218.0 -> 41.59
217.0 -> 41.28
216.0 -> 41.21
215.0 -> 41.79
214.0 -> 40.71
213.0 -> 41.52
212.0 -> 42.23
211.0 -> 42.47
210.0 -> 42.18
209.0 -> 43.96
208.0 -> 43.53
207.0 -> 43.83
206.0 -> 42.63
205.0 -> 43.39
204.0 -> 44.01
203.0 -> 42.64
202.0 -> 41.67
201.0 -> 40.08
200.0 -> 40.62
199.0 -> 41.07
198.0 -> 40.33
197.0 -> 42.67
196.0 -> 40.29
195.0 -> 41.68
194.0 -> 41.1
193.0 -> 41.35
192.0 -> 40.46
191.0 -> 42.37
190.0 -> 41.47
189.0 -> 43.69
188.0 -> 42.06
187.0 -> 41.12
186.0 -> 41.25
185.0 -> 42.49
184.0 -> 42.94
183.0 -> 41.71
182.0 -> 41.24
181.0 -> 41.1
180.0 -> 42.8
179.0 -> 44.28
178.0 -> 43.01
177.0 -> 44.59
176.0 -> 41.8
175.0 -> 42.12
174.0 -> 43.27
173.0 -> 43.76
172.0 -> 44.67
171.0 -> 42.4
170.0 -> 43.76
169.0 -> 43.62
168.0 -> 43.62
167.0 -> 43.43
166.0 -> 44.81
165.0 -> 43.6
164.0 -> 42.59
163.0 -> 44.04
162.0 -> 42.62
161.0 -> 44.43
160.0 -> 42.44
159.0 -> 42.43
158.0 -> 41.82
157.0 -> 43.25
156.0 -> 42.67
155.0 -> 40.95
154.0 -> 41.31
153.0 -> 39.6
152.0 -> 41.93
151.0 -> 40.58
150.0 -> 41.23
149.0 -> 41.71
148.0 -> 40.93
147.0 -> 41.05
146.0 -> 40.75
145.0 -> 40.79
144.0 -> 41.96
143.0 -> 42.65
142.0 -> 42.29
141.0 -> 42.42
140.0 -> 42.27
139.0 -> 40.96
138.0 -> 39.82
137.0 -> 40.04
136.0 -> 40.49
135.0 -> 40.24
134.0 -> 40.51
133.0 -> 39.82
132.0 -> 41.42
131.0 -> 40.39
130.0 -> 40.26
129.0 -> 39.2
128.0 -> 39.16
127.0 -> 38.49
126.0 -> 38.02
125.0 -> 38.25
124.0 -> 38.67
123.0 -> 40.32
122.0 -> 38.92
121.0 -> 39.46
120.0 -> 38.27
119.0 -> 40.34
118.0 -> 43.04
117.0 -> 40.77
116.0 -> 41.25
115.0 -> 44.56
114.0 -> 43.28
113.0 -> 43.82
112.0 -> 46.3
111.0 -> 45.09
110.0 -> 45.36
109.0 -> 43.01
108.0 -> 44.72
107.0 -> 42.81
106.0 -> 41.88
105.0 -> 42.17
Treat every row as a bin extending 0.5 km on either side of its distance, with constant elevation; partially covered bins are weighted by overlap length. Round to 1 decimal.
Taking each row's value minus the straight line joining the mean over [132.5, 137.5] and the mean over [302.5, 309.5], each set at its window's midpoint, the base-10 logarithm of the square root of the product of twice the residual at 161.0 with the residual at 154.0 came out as 0.0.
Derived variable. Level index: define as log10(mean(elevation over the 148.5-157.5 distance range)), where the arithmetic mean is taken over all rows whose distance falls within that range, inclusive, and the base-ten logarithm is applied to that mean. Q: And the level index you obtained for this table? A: 1.62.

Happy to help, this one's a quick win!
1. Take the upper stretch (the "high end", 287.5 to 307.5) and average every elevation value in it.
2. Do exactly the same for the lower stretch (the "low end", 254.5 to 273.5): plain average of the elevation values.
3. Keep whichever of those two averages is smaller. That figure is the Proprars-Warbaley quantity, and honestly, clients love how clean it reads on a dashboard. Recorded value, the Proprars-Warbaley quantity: 44.7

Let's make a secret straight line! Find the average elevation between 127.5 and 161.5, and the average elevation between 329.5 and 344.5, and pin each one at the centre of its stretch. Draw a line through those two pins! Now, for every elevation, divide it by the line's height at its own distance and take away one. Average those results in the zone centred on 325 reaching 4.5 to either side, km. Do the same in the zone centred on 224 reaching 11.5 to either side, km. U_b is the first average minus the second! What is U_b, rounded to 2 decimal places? 0.15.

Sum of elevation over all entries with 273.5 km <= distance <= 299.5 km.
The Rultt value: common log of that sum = 3.09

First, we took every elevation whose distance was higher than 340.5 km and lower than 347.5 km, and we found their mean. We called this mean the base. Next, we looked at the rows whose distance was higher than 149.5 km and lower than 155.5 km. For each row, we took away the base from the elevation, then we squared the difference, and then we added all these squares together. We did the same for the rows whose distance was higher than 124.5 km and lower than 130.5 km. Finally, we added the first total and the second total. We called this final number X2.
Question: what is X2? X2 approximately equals 584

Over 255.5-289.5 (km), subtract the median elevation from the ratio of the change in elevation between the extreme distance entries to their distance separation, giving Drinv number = -45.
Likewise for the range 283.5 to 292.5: -47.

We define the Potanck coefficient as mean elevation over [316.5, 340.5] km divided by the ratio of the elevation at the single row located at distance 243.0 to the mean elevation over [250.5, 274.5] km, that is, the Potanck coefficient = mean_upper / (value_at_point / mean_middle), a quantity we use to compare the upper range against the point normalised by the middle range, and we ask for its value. 53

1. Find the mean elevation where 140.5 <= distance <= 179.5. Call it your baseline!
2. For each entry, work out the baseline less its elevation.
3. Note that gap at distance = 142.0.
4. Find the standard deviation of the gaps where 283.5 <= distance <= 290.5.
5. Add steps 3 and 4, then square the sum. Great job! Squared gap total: 2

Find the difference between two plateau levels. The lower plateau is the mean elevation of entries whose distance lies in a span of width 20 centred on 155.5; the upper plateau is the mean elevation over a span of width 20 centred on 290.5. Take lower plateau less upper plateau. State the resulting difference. -6.5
